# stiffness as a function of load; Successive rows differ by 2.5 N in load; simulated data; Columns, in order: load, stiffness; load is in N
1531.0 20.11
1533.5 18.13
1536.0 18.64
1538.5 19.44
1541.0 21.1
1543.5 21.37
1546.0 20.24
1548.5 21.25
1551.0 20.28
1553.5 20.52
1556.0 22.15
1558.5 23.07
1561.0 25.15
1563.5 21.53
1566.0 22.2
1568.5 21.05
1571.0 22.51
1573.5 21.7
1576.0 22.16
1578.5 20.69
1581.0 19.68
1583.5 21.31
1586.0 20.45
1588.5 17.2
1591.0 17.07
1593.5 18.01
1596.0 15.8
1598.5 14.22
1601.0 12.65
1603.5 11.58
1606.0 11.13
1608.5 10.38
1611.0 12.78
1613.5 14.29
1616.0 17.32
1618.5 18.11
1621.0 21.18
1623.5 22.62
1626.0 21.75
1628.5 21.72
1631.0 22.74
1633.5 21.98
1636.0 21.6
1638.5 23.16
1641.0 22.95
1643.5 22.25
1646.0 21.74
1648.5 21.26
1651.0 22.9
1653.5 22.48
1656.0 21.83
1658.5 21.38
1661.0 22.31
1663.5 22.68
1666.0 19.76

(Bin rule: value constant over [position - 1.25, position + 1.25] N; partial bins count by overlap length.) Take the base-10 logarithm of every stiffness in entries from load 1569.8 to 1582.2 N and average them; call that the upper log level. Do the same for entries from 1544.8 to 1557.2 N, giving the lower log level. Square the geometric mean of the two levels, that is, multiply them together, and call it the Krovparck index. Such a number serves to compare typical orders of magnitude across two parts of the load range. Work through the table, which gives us 1.75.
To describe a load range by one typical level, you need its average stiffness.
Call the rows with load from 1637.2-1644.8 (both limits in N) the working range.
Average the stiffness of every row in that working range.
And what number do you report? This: 22.8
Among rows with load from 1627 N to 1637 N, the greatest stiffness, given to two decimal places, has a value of 22.74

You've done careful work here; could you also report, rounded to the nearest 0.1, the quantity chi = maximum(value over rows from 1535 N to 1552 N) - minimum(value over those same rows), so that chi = 2.7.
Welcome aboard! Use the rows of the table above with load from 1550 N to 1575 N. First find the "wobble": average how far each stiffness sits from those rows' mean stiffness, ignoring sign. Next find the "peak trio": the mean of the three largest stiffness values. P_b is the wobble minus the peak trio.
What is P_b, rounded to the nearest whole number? -23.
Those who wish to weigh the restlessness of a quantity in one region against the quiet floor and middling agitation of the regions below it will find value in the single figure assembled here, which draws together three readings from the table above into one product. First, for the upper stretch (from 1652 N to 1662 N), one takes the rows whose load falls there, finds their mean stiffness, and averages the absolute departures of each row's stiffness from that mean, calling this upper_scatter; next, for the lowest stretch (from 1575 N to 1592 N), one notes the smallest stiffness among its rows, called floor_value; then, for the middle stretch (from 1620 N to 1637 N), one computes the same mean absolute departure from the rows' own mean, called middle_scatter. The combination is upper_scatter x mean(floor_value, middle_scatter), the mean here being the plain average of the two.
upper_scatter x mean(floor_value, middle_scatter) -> 3.5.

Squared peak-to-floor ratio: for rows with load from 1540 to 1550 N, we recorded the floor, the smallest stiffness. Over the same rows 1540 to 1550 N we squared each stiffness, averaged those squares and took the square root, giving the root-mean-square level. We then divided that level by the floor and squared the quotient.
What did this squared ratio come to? 1.08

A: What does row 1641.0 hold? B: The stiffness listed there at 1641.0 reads 22.95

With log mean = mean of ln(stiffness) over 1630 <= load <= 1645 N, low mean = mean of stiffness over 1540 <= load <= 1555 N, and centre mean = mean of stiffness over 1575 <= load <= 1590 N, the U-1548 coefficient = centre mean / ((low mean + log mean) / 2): 1.69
